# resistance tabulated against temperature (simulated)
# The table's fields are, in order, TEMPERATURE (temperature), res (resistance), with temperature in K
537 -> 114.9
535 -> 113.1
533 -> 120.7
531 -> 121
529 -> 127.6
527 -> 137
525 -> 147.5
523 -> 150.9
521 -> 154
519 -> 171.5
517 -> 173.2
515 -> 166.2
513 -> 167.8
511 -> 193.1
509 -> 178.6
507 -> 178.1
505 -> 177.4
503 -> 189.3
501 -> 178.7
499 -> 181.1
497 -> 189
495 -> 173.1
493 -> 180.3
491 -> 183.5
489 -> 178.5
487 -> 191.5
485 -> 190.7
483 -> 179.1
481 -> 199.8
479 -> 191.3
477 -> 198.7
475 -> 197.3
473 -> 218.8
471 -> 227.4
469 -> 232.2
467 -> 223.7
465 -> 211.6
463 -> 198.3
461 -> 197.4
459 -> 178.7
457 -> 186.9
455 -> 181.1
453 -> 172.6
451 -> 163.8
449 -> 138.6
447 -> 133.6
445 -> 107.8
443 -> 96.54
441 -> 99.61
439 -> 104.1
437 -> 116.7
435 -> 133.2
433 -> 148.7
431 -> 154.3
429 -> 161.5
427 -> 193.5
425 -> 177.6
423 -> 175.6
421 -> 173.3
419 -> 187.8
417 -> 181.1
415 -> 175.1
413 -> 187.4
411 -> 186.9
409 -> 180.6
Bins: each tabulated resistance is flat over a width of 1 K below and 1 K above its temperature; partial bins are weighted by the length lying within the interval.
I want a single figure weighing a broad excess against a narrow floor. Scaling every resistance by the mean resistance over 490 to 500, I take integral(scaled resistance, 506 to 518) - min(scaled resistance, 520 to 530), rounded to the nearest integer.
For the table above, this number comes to 11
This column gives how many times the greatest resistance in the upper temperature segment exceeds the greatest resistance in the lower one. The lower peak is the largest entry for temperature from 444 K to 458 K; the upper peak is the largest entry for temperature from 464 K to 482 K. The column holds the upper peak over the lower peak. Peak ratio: 1.24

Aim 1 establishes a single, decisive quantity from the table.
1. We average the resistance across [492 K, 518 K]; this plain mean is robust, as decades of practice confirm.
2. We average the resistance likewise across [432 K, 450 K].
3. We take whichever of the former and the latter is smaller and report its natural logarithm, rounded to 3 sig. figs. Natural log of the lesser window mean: 4.79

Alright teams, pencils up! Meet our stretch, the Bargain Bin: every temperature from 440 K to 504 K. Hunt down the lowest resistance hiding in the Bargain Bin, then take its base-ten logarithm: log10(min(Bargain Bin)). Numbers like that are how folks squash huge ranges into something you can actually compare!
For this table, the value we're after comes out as 1.98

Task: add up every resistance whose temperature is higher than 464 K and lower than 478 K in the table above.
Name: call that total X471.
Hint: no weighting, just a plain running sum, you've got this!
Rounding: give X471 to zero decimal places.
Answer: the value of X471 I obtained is 1510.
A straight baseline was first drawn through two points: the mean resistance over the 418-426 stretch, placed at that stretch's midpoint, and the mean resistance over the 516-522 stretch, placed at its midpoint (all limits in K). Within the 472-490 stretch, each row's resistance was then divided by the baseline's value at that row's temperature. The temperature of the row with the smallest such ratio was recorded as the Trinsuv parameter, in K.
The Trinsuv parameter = 483 K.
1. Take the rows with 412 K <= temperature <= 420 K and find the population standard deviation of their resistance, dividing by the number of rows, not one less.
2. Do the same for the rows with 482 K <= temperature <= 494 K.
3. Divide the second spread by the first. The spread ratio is 1.0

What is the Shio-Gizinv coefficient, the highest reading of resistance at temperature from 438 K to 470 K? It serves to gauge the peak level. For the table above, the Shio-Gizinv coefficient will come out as 232.2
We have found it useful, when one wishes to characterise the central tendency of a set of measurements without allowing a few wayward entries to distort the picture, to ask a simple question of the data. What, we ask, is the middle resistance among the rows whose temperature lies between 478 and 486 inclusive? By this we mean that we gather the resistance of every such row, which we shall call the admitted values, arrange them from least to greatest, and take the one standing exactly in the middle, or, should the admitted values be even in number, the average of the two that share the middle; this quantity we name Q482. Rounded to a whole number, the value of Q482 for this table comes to 191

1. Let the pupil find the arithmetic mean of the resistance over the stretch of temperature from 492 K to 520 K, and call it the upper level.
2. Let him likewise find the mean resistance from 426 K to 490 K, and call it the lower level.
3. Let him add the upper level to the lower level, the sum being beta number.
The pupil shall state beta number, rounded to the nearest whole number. 350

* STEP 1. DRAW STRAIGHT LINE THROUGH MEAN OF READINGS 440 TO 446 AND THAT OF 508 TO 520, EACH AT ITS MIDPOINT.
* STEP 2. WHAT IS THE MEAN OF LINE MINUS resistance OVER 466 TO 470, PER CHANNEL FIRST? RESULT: -101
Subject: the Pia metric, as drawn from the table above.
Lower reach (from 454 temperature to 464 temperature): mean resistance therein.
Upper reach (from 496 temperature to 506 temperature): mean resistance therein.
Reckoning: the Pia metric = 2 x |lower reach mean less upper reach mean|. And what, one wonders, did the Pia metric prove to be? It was 11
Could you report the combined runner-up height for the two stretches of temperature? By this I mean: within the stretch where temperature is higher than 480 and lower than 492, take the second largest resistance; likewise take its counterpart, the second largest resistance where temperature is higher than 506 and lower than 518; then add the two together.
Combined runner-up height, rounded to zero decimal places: 370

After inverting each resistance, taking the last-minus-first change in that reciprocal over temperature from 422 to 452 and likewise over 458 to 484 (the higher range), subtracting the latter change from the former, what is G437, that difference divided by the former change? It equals 1.0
